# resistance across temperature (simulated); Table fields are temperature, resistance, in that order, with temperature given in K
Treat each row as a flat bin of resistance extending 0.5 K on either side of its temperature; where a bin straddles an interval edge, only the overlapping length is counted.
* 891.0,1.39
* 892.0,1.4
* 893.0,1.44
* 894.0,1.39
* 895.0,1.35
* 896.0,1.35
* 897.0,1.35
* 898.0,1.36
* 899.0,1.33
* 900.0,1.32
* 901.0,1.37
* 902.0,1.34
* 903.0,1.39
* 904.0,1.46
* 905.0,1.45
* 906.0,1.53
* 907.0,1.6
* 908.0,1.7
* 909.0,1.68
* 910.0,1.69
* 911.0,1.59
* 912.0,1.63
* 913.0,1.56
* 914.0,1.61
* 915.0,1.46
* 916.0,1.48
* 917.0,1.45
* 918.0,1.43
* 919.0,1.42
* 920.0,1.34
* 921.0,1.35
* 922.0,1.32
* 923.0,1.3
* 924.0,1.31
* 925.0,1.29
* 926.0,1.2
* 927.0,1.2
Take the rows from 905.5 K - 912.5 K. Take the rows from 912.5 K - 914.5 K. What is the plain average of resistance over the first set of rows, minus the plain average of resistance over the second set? 0.046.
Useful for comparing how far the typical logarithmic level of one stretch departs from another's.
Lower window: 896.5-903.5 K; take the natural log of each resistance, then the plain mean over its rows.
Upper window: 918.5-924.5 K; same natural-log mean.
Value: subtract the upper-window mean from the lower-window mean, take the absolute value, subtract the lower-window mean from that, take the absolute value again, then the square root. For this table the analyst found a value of 0.54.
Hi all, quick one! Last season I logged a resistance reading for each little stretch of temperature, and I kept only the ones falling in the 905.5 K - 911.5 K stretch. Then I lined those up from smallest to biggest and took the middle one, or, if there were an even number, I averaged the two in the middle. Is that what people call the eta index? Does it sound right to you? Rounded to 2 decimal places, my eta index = 1.64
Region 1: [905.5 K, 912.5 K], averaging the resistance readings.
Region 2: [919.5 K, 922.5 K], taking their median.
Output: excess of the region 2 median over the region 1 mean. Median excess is -0.29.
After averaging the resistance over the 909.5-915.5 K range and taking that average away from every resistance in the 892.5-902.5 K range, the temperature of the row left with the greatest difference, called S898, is 893.0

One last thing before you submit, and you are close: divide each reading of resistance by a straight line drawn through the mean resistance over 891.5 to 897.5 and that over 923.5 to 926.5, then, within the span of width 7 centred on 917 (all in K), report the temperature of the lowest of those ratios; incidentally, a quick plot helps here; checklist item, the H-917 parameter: 920.0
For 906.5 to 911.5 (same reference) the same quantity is 907.0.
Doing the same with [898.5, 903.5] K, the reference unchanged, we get 900.0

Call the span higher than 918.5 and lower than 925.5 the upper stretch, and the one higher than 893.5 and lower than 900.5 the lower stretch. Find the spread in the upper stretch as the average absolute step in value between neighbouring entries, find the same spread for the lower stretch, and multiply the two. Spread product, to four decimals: 0.0004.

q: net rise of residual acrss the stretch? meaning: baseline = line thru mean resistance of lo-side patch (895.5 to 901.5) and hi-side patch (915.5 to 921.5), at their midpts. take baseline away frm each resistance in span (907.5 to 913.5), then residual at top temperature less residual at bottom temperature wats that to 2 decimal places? -0.16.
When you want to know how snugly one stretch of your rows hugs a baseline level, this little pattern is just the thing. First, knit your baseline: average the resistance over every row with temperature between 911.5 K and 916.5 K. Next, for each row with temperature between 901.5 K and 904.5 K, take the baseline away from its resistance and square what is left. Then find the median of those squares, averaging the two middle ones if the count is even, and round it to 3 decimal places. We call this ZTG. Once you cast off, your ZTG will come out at 0.025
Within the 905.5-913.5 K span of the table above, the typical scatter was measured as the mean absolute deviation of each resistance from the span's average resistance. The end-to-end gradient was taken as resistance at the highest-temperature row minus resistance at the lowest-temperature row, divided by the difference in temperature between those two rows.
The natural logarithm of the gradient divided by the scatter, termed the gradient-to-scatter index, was -2.5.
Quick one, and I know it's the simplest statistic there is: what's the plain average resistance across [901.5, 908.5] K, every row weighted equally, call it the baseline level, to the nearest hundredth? 1.50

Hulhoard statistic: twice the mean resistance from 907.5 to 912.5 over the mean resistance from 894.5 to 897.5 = 2.5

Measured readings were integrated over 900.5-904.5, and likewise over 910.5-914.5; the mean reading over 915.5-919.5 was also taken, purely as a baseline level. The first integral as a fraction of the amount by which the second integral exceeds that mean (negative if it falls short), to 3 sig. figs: 1.12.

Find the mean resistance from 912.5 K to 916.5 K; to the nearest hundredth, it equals 1.53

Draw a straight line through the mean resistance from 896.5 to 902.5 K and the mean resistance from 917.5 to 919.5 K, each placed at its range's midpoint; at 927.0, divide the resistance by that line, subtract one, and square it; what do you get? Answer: 0.032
